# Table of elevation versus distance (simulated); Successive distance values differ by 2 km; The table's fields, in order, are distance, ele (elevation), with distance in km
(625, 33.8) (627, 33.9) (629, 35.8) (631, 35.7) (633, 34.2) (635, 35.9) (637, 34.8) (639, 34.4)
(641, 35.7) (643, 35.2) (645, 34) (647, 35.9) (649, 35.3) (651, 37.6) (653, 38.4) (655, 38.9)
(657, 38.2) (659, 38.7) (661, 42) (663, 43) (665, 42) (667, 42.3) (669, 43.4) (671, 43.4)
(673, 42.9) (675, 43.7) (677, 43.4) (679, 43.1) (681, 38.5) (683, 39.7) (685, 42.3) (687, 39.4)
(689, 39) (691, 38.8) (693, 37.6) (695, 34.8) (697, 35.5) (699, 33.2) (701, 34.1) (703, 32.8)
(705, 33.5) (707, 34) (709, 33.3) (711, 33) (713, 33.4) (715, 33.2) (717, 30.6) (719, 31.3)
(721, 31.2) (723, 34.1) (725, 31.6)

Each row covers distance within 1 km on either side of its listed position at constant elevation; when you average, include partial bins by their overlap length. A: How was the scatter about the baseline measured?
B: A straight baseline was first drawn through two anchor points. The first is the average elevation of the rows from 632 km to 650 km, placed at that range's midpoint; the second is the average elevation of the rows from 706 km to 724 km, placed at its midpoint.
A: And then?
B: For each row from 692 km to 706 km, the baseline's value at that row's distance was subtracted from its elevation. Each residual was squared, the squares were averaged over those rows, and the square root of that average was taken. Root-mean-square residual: 1.9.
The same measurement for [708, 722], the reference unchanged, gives 1.1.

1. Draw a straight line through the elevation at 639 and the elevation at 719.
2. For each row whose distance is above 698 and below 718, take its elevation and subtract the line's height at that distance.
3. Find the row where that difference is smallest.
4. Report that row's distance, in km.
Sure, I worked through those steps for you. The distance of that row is 717 km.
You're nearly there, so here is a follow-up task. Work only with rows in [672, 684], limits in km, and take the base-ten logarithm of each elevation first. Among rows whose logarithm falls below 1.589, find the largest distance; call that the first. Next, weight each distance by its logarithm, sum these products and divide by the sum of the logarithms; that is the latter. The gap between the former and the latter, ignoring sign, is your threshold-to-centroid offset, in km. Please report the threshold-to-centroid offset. 3.0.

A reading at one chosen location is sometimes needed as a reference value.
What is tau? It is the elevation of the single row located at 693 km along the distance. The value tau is 37.6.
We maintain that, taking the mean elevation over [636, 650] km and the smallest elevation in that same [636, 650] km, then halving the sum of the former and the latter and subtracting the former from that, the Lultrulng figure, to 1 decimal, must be -0.5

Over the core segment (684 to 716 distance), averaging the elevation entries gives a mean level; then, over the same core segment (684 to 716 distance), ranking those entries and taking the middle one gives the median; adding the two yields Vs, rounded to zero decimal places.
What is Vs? 70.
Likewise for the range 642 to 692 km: 79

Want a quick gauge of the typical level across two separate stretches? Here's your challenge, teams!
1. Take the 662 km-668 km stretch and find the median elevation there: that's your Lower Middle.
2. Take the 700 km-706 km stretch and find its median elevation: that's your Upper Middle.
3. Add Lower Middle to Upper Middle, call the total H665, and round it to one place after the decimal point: 75.8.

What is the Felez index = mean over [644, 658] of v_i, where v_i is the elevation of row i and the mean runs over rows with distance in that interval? 37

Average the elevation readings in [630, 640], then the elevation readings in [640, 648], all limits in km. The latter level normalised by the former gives 1.01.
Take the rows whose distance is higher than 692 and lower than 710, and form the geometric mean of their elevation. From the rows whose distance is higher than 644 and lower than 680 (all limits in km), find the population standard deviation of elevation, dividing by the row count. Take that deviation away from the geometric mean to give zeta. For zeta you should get 31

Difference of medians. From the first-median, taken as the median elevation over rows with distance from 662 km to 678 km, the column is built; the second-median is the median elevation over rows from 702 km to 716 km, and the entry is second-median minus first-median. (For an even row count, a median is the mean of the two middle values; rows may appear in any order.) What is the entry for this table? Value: -10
